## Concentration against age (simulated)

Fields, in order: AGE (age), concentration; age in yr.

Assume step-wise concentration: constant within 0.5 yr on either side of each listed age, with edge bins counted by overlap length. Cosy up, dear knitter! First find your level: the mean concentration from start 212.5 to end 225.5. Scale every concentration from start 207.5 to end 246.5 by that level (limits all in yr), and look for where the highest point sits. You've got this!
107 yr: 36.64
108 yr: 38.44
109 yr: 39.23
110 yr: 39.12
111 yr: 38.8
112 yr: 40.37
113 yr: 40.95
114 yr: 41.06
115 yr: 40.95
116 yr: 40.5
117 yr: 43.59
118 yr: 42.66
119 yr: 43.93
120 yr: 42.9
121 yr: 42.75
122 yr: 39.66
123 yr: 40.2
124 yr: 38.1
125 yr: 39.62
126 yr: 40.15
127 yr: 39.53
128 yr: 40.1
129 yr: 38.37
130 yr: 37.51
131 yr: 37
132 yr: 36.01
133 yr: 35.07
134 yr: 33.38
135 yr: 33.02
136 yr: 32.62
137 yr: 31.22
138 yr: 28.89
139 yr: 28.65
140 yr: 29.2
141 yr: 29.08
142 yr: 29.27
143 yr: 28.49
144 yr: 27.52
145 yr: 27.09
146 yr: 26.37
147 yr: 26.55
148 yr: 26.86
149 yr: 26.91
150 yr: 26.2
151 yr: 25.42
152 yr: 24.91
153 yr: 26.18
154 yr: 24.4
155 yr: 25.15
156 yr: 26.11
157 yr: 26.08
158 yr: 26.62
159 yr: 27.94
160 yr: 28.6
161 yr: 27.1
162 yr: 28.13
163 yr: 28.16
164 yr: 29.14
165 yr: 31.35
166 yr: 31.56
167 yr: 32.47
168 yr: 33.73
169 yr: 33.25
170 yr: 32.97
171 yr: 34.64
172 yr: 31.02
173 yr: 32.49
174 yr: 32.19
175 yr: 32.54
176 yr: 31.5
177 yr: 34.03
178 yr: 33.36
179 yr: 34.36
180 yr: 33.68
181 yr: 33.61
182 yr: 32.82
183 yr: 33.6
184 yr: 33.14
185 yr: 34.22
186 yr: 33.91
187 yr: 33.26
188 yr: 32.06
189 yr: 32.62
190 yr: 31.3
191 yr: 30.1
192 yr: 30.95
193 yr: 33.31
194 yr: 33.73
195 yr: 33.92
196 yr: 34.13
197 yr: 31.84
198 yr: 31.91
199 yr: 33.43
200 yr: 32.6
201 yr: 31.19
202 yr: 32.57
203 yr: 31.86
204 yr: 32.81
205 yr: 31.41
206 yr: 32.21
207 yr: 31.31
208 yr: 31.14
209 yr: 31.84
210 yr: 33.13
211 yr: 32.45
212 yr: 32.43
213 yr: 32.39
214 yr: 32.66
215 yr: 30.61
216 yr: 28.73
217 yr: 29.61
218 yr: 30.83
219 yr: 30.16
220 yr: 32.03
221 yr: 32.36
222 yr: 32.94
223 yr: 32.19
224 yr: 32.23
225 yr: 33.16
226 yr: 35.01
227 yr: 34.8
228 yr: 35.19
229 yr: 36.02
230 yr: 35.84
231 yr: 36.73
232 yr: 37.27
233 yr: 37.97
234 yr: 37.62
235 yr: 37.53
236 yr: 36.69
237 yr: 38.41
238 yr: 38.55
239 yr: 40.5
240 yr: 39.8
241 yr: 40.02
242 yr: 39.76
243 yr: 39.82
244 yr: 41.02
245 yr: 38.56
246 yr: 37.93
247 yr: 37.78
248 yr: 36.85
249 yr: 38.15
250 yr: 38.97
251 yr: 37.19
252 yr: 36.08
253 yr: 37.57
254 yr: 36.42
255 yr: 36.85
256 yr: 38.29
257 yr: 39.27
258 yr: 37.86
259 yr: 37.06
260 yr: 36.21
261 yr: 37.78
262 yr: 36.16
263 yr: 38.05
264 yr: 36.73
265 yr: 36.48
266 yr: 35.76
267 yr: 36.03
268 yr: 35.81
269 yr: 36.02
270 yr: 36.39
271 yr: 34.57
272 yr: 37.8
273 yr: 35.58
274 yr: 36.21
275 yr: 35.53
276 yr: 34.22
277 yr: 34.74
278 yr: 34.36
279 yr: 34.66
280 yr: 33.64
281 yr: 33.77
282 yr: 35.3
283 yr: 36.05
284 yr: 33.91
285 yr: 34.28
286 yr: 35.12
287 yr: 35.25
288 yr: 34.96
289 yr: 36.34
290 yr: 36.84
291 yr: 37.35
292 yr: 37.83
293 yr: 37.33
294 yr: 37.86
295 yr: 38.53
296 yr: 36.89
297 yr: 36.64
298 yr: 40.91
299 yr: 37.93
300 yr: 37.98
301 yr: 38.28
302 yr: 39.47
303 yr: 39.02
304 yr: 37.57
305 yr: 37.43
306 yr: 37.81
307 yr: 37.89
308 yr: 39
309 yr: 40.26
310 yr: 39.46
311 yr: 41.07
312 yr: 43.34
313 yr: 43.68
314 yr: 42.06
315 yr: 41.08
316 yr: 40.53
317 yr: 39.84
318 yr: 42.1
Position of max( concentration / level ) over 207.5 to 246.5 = 244 yr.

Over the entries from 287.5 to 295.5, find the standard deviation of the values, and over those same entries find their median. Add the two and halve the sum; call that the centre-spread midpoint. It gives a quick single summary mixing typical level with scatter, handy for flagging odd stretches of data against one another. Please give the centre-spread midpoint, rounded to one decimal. 19.2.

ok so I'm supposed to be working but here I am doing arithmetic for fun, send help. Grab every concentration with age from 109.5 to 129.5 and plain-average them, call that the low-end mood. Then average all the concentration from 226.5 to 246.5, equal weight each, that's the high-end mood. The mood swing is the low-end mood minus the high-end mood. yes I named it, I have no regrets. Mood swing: 3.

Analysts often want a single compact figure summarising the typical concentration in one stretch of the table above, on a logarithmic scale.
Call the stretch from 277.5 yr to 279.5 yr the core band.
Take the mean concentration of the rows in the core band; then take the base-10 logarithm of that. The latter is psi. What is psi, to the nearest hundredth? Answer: 1.54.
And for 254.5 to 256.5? 1.57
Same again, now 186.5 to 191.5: 1.50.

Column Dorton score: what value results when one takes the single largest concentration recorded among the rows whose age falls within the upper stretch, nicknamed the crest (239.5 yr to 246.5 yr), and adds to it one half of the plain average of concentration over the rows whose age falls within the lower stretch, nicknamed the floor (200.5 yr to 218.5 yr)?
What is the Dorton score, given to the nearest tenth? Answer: 56.8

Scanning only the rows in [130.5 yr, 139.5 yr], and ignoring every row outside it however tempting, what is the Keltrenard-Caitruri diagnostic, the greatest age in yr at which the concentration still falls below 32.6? 139 yr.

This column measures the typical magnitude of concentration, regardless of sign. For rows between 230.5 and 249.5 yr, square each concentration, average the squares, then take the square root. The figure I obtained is 38.5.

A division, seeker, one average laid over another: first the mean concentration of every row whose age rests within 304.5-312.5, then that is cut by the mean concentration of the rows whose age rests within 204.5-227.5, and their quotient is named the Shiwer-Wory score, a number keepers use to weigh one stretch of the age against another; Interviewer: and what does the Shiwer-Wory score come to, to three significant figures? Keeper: 1.24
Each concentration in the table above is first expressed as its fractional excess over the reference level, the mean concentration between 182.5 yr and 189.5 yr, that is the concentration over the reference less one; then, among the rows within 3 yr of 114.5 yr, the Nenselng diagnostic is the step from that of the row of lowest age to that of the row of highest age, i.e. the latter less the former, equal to 0.10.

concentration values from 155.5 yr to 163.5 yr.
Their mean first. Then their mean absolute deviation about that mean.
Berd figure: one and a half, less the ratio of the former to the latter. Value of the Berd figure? -30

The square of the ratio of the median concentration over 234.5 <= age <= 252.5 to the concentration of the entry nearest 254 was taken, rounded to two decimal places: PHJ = 1.12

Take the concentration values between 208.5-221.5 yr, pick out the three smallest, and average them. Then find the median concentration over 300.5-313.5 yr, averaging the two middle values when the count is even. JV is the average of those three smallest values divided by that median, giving 0.76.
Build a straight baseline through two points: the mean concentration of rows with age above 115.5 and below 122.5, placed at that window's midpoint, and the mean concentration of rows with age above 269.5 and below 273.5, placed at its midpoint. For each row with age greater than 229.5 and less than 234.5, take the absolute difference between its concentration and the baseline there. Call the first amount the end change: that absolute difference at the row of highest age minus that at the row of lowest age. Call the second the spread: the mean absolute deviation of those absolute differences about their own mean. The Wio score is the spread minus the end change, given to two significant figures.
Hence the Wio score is 2.5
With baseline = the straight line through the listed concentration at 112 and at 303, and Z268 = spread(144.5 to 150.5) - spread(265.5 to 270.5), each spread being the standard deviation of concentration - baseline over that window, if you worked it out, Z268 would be 0.08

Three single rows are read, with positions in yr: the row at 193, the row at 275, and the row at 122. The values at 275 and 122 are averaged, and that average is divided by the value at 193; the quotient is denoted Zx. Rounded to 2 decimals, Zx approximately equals 1.13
